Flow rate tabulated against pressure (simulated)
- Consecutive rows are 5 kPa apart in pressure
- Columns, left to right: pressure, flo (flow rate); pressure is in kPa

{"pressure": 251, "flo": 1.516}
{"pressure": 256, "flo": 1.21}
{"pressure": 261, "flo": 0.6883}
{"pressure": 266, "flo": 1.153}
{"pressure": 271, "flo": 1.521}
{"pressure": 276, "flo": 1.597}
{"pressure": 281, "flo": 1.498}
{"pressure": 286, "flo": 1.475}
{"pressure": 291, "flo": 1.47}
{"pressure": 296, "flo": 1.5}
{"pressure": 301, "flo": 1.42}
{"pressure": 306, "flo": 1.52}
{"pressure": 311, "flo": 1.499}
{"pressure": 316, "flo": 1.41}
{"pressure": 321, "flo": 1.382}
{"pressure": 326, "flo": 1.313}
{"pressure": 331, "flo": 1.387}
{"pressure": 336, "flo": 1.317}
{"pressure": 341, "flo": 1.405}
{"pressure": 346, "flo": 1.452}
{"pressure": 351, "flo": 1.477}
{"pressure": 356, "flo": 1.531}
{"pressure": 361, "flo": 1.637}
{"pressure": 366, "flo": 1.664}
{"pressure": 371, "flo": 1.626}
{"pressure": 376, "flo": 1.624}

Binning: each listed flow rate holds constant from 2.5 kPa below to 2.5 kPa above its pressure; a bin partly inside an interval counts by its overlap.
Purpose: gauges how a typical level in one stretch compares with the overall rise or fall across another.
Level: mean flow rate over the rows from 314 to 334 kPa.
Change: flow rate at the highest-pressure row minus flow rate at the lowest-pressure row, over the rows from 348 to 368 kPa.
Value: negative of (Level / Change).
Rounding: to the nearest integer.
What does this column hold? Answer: -7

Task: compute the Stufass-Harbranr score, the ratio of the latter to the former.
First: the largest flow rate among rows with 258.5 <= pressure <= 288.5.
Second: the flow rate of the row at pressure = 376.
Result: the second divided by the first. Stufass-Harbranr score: 1.02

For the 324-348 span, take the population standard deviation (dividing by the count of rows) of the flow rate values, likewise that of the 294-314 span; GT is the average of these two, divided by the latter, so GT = 1.2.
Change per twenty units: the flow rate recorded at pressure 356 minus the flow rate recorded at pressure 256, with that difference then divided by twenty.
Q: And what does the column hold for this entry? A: 0.016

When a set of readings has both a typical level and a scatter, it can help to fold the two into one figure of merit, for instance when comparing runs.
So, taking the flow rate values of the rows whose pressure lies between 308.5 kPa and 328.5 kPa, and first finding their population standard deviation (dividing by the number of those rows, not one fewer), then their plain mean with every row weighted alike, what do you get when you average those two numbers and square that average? 0.539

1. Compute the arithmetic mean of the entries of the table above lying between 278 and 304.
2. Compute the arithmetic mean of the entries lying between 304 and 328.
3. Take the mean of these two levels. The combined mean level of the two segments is 1.45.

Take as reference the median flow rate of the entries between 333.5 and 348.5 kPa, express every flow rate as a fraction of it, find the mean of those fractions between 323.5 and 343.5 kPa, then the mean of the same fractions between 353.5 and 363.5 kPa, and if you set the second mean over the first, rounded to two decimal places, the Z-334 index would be 1.17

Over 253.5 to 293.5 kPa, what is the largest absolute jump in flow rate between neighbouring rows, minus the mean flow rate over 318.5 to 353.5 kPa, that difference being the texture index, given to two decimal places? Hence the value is -0.87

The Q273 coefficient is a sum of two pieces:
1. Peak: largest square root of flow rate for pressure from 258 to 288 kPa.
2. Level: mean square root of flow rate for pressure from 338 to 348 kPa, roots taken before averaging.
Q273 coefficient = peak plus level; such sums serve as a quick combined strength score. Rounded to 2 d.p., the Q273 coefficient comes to 2.46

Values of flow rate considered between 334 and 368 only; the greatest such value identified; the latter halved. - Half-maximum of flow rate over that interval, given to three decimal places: 0.832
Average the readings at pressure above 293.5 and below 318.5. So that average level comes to 1.47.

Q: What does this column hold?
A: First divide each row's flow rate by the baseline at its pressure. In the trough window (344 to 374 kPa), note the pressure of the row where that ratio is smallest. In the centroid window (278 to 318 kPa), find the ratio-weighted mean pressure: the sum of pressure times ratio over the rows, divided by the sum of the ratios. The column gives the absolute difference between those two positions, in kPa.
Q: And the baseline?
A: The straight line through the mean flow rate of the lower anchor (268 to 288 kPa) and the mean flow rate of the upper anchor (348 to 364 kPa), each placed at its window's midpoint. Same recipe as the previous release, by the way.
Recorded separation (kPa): 47.6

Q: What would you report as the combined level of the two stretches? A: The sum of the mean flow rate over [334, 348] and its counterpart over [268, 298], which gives 2.90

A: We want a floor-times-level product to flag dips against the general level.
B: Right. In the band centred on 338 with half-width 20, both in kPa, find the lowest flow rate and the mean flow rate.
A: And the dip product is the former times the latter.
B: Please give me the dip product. 1.85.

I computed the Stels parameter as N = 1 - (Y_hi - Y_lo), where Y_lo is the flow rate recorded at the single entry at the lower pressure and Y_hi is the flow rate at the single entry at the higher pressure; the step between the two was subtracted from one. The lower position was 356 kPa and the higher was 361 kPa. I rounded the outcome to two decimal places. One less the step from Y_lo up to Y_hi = 0.89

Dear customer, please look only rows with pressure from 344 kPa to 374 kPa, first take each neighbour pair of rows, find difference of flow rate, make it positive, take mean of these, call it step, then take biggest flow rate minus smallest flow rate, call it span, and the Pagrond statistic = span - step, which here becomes 0.16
